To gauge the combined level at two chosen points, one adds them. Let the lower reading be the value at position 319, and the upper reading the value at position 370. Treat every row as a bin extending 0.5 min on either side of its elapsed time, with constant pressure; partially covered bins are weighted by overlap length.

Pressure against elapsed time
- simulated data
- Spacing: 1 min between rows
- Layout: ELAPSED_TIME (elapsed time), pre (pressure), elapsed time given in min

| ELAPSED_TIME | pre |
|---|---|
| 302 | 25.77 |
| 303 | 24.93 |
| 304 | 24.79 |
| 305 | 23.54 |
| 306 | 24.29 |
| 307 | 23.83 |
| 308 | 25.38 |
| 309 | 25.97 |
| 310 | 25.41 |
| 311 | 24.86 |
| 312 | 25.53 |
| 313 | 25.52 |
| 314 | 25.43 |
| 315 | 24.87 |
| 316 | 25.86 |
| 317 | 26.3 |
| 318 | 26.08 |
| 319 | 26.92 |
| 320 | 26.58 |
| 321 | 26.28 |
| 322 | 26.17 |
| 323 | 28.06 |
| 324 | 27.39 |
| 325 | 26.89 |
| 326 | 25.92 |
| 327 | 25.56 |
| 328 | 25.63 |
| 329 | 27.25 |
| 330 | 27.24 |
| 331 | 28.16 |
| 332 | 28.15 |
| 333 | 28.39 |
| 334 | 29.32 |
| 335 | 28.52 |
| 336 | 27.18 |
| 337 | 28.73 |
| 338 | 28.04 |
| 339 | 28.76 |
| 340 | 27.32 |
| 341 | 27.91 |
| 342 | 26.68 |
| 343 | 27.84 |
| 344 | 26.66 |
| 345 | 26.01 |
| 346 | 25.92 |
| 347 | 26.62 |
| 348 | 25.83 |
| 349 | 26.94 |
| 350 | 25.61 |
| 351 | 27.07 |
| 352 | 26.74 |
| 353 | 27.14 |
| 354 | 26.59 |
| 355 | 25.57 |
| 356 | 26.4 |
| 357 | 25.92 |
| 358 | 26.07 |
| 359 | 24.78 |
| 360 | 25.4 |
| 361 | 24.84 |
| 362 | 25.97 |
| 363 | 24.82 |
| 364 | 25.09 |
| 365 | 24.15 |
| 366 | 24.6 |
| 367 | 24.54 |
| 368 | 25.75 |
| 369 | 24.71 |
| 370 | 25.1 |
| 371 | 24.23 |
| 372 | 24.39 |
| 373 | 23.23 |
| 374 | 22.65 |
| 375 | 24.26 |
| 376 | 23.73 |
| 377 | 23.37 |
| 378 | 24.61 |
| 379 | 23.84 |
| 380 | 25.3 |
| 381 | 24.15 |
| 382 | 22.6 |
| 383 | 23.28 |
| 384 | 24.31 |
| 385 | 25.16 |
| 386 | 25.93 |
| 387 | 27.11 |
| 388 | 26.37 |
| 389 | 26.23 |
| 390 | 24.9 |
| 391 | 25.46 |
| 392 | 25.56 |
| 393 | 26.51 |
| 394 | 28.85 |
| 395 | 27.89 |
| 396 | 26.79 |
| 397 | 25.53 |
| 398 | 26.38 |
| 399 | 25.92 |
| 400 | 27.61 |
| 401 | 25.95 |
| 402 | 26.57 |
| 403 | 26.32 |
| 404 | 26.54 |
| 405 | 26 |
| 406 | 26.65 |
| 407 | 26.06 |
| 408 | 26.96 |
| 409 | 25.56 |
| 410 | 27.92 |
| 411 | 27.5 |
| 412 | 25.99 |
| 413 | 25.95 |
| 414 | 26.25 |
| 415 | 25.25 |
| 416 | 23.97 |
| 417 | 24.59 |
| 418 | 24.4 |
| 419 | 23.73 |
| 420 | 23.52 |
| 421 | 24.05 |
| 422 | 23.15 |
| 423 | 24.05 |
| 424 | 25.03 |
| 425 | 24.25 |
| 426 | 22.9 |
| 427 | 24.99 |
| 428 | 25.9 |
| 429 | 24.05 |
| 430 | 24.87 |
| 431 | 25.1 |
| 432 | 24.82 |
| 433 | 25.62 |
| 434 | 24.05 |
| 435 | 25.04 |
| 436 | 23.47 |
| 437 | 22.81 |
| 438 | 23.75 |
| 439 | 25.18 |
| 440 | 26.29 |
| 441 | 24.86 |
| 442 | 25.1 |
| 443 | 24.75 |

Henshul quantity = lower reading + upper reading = 52.0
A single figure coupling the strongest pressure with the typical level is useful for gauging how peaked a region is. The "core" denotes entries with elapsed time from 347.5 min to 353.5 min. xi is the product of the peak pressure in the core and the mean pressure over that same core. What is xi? 721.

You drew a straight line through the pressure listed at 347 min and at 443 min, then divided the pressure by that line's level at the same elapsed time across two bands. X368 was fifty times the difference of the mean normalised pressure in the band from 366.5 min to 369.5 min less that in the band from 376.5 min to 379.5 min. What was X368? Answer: 1.7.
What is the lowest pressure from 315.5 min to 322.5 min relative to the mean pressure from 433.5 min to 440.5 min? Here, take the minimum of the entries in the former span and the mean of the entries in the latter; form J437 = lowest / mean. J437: 1.06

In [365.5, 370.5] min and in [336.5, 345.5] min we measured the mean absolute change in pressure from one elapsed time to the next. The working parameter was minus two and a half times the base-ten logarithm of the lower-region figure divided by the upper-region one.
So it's -0.38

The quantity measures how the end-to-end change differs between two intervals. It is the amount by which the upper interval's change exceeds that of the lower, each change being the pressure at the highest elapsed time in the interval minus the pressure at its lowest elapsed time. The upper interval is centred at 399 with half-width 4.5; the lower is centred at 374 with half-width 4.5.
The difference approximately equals -1.1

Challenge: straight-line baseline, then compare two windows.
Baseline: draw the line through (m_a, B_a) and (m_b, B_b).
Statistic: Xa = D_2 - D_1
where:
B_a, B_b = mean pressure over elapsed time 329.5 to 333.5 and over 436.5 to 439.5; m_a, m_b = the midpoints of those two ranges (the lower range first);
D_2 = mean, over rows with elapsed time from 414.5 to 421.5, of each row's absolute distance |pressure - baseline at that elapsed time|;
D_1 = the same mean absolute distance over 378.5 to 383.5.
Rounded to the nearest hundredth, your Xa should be -1.67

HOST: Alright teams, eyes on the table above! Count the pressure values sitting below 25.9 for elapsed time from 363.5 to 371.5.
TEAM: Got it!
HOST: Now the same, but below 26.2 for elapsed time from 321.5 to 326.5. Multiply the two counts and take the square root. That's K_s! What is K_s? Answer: 4.0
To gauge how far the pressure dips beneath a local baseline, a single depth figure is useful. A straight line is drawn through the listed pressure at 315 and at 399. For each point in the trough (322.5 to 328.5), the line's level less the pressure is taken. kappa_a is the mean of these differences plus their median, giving -3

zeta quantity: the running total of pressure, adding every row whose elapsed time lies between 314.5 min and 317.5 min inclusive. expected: 77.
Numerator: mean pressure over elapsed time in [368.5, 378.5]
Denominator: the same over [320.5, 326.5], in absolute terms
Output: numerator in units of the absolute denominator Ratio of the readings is 0.90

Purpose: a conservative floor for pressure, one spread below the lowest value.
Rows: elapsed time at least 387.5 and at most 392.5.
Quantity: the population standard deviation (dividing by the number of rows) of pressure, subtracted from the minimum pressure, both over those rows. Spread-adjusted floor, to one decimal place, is 24.4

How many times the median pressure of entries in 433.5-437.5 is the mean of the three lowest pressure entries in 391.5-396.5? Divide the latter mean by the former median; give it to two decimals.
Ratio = 1.11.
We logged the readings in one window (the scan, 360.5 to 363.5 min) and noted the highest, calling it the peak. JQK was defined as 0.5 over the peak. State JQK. 0.0193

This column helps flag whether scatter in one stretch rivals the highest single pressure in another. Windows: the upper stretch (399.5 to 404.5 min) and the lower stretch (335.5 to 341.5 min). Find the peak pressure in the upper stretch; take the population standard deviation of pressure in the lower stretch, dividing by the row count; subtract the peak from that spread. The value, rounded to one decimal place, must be -27.0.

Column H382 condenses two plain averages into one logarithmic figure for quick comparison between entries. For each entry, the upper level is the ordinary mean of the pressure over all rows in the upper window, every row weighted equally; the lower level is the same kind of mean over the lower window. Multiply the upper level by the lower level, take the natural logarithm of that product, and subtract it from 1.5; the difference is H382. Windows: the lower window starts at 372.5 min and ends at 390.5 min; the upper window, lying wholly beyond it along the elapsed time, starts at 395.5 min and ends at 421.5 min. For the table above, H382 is -4.95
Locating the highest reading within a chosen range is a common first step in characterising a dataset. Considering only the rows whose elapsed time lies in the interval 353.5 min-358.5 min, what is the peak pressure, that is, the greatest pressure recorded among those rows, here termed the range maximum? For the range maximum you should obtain 26.59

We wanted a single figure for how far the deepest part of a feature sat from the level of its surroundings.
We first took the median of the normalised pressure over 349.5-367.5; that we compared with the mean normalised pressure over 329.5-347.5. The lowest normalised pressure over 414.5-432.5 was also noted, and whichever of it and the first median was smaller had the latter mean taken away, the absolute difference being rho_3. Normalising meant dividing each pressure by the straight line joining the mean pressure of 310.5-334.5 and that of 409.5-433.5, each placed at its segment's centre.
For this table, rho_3 0.13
